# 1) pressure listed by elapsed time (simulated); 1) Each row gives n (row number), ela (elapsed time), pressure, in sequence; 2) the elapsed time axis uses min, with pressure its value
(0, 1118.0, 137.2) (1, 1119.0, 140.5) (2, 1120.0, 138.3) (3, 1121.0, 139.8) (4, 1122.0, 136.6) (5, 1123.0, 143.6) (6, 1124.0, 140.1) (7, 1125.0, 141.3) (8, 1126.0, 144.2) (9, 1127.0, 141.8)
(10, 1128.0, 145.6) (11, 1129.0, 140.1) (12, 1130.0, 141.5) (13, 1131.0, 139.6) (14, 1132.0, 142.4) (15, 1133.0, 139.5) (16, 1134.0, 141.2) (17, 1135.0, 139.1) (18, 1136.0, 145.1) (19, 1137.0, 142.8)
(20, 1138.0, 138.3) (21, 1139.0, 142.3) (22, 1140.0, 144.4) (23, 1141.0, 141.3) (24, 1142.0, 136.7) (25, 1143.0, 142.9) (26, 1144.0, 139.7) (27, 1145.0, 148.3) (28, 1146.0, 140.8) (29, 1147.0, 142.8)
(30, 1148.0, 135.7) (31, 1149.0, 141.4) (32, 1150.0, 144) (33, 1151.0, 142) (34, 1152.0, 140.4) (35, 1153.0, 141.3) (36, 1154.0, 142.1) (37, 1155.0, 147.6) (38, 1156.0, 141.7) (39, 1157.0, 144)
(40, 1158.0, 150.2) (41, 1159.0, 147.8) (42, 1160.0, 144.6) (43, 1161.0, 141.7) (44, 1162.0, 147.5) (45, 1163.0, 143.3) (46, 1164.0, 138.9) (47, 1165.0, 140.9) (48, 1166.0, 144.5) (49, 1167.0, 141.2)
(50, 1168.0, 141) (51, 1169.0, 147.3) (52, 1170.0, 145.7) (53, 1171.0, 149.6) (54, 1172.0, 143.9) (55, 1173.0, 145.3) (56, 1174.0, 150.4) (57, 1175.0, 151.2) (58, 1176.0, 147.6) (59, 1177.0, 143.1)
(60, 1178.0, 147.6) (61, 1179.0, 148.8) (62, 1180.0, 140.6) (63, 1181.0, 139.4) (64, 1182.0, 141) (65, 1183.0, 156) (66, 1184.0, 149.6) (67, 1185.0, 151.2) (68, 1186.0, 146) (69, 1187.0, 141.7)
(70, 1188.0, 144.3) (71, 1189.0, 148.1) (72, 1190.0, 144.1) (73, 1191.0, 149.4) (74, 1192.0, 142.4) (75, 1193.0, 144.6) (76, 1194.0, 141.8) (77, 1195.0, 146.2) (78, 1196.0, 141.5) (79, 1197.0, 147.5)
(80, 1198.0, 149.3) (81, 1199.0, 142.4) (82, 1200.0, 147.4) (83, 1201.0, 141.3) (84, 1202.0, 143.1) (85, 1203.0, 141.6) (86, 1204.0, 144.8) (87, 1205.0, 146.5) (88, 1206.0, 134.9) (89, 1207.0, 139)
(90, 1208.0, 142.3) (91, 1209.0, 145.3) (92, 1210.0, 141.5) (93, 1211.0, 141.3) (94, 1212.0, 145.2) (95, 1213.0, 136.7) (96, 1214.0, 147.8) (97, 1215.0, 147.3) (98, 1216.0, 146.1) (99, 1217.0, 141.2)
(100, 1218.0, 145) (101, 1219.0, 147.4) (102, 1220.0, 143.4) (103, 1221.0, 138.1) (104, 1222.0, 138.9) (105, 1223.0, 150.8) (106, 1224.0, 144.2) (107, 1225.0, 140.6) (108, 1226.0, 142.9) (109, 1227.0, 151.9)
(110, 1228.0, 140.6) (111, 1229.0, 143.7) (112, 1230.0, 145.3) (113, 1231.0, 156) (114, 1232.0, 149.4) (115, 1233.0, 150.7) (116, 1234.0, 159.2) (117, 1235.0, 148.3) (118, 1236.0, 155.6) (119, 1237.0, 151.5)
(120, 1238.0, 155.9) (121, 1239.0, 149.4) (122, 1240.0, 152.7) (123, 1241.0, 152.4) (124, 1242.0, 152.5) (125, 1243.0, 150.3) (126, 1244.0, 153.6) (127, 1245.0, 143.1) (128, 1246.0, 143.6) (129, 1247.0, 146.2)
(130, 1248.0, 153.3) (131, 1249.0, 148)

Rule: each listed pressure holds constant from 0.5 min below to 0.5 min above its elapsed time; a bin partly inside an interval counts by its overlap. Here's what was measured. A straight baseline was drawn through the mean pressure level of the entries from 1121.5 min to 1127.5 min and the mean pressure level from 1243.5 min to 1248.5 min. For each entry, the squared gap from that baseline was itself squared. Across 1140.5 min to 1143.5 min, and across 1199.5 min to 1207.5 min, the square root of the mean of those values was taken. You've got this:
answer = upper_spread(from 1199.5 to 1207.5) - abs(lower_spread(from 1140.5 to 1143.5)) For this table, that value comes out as 28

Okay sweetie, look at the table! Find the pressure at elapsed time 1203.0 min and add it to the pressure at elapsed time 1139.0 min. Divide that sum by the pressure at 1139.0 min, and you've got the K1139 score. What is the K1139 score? 2.00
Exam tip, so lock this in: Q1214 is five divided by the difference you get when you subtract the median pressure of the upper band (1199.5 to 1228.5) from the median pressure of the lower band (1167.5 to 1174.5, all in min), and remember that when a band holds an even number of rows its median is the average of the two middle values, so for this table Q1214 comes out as 1.9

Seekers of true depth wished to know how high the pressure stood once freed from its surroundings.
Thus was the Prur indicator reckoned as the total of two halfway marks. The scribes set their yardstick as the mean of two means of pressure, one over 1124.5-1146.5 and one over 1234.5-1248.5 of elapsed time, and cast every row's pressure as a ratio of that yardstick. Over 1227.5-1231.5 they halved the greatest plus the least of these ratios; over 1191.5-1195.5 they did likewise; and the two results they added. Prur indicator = 2.00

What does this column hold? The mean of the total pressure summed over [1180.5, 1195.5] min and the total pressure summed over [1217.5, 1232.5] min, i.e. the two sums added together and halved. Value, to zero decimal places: 2182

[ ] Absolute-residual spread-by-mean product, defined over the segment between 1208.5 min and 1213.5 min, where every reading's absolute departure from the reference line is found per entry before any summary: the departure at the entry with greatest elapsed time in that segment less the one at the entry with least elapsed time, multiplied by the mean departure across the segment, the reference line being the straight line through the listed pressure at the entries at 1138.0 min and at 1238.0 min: 85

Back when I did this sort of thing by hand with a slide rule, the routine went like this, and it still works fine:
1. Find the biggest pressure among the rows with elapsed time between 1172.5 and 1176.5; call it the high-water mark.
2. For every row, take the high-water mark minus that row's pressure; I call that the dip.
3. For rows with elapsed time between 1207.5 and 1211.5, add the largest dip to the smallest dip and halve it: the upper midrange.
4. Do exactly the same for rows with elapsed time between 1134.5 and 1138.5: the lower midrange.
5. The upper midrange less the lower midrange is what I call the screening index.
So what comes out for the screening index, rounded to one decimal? -1.6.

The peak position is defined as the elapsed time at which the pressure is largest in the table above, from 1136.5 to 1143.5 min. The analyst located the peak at 1140.0 min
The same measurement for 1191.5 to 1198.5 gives 1198.0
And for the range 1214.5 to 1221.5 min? 1219.0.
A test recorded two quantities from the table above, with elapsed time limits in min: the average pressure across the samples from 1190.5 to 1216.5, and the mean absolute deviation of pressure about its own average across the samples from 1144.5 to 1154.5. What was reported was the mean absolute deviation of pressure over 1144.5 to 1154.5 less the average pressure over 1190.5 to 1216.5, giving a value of -142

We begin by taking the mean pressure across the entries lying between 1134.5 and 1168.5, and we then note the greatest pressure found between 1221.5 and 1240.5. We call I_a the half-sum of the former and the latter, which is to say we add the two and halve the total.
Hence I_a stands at 151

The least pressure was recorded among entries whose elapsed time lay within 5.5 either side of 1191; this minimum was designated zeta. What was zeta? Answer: 141.5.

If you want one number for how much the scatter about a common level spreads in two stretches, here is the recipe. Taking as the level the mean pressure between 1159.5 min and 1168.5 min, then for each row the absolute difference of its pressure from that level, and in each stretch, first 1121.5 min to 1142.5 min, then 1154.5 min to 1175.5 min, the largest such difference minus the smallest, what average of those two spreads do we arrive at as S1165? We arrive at 6.9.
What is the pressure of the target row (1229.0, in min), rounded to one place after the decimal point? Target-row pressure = 143.7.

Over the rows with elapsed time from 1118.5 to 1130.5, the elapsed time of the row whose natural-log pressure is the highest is 1128.0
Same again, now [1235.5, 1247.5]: 1238.0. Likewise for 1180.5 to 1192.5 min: 1183.0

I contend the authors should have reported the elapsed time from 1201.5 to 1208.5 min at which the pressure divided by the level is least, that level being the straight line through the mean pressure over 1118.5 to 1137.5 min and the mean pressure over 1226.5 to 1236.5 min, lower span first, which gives 1206.0 min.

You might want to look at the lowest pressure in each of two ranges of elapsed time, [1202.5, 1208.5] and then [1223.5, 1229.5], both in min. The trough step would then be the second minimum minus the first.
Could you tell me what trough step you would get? 6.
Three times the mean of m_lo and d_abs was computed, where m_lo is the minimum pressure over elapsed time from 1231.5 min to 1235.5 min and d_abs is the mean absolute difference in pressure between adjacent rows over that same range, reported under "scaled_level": 233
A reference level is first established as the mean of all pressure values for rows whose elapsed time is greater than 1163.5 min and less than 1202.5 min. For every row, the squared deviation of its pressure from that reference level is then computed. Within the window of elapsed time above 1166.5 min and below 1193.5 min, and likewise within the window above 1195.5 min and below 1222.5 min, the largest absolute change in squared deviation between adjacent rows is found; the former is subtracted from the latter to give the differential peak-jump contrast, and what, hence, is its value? 10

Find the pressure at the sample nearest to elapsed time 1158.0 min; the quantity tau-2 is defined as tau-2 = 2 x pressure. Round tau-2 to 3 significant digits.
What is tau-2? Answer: 300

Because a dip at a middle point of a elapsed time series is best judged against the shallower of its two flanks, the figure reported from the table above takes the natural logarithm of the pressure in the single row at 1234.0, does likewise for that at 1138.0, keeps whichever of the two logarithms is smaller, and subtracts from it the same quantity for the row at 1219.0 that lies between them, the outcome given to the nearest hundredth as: -0.06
